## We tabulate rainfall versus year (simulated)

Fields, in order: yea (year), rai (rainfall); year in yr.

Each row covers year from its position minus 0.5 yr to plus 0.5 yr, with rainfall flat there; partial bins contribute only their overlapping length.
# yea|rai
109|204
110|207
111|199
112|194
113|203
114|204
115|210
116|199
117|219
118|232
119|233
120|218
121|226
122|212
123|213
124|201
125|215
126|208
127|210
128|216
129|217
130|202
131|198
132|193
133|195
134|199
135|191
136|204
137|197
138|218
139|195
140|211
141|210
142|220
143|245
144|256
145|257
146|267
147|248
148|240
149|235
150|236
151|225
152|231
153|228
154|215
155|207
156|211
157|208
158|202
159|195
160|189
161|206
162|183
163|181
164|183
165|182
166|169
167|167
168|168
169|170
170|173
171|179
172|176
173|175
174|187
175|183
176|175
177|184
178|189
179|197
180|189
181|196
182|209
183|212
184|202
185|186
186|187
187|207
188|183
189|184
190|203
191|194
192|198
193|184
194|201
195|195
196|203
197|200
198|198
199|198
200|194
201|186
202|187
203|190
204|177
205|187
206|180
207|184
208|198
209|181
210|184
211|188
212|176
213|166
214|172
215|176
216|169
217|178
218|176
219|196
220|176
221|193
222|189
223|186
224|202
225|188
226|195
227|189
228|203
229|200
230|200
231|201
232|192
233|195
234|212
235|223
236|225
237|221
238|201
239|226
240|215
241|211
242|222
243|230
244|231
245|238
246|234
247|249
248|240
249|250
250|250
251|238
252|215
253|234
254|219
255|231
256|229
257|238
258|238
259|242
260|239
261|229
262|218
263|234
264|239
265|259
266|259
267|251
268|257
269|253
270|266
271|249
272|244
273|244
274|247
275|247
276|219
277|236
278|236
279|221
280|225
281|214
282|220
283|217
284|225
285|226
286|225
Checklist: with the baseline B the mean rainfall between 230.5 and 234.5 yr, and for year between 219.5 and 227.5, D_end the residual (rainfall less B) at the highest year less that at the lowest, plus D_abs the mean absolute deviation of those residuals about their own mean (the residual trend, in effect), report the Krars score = 18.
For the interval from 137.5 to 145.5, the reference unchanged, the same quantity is 59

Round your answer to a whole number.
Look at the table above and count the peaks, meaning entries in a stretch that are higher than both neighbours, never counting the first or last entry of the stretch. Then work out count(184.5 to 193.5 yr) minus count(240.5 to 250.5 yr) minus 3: -2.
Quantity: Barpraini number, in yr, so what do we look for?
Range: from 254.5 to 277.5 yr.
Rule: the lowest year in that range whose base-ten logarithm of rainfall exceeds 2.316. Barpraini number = 255 yr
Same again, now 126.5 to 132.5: 127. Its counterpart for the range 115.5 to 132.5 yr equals 117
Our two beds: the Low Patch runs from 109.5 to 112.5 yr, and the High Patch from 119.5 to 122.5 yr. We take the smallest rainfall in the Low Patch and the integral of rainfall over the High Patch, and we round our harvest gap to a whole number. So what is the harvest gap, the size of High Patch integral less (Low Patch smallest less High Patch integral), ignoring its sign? 1118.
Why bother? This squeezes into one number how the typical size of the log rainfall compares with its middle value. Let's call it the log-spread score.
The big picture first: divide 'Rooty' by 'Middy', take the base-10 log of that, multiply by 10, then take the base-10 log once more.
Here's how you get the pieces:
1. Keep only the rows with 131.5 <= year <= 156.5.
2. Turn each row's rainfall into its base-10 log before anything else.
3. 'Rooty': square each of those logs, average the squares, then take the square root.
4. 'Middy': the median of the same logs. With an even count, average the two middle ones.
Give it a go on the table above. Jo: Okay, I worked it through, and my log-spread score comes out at -2.04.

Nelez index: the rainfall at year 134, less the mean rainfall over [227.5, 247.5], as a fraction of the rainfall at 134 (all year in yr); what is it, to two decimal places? -0.09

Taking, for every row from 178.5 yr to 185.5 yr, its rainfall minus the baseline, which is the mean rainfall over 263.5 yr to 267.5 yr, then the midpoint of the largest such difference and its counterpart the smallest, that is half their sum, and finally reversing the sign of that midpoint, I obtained 53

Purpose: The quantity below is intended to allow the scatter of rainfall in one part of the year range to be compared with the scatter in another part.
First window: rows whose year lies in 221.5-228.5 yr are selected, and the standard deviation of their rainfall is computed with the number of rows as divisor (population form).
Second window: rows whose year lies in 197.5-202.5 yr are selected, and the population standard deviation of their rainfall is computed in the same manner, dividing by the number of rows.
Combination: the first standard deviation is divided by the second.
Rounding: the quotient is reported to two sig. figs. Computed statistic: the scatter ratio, 1.2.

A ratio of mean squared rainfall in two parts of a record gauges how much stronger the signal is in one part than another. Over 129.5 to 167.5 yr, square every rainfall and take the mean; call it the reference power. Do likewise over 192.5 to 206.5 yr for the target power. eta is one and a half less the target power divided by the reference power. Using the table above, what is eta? 0.68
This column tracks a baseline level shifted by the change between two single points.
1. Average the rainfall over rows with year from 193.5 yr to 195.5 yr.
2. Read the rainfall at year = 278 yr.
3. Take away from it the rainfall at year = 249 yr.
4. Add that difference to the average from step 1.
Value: 184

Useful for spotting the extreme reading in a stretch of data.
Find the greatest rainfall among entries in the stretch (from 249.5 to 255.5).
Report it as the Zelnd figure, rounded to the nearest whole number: 250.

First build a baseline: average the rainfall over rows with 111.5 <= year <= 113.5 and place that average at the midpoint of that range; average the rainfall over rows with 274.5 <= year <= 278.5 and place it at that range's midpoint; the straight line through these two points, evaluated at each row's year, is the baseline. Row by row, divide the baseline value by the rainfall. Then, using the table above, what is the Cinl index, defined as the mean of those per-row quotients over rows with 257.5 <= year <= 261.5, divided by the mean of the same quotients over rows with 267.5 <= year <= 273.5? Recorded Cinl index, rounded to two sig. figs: 1.1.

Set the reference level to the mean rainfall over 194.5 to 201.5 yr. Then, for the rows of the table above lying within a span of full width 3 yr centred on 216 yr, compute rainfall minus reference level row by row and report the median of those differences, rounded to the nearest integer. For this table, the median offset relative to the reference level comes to -20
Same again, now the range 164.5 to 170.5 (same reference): -27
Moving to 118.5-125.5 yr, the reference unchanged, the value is 19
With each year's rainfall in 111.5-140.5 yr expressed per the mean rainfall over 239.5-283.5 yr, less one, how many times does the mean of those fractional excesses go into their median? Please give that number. 1.00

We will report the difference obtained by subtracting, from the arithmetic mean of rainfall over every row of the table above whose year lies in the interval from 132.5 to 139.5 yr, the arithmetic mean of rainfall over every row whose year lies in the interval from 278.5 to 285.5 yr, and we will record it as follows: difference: -21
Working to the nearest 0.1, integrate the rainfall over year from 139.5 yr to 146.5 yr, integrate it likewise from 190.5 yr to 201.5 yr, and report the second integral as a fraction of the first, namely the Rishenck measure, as 1.3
